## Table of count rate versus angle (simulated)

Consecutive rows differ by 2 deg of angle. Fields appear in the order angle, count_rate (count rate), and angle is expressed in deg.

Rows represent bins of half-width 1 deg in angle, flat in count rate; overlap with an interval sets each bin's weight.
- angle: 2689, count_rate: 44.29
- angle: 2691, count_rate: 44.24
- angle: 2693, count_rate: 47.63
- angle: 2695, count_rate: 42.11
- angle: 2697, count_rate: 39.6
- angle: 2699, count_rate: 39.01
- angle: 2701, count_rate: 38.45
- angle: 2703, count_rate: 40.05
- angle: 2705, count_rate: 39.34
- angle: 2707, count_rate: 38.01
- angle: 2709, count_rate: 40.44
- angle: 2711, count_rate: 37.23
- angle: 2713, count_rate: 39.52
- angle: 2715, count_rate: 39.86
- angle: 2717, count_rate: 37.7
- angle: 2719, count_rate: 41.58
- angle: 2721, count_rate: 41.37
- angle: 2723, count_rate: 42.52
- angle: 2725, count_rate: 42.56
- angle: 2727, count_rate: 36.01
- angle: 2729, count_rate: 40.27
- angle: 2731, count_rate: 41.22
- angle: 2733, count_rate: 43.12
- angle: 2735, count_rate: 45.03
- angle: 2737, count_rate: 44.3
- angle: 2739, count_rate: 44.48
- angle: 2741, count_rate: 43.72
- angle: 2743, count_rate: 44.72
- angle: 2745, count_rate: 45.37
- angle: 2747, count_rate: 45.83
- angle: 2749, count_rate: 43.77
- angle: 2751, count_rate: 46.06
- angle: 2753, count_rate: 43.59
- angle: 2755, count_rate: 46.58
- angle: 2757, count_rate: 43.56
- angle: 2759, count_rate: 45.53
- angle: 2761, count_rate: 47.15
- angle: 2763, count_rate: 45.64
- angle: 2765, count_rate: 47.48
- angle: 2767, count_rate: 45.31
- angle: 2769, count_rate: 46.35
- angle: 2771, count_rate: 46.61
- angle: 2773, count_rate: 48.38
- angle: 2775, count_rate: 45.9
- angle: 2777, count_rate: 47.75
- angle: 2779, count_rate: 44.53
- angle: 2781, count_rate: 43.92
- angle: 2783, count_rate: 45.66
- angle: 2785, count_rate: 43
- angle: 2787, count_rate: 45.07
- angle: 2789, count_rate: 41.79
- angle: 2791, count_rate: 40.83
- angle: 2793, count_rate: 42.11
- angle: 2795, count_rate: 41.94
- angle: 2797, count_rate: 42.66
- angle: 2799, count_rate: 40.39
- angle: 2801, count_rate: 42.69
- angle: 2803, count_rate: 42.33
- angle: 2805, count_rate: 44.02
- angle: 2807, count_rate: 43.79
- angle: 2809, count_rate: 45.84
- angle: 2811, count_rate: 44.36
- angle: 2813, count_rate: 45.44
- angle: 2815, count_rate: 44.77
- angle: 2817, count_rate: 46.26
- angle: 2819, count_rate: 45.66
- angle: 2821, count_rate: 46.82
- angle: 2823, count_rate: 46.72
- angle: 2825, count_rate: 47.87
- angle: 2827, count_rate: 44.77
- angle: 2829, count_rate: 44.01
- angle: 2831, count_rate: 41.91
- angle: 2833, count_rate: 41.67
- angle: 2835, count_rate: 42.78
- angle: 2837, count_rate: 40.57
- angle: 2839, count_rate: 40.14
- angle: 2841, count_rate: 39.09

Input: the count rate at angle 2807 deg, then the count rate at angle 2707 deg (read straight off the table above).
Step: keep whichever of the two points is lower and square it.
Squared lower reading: 1445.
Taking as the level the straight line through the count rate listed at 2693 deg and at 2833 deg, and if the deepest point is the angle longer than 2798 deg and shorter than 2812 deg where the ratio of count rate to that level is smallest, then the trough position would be 2799 deg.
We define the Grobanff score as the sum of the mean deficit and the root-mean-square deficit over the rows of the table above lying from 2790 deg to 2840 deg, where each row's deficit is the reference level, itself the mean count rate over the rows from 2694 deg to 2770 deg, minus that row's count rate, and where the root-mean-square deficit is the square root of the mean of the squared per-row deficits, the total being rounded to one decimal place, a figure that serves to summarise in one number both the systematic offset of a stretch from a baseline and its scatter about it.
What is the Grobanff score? 1.3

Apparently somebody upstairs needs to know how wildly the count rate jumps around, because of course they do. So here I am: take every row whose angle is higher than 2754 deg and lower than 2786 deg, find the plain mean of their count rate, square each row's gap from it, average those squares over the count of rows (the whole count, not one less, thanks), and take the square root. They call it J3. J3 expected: 1.5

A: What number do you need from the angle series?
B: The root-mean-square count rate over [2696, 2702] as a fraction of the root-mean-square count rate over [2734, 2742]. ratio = 0.88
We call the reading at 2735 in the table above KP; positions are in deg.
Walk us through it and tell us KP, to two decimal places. 45.03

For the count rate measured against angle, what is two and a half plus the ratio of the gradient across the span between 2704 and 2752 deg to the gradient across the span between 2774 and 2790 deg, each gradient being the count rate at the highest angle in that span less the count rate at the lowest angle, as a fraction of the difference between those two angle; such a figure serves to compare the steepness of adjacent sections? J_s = 2.0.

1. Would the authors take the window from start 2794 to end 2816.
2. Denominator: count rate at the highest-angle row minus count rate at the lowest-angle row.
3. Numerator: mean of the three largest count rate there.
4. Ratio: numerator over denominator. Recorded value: 16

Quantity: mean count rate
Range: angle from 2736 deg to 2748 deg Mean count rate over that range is 44.7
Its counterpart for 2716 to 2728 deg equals 40.3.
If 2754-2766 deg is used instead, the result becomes 46.0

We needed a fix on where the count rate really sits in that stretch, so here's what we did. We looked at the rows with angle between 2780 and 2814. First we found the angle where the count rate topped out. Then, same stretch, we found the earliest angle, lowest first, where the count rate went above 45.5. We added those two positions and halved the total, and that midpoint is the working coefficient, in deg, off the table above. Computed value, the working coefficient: 2796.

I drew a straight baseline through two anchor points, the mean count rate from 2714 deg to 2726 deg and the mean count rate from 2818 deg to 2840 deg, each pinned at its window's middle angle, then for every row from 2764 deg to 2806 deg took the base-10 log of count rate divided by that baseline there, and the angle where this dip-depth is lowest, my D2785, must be 2799 deg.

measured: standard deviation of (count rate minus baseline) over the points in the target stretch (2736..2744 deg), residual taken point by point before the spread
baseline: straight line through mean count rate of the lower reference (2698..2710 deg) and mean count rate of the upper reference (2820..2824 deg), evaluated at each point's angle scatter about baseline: 0.4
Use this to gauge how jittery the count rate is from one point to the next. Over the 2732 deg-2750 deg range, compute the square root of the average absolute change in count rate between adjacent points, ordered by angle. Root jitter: 1.0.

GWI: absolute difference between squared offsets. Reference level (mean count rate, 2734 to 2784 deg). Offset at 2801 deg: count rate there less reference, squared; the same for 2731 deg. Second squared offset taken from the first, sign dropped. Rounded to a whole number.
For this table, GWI 10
